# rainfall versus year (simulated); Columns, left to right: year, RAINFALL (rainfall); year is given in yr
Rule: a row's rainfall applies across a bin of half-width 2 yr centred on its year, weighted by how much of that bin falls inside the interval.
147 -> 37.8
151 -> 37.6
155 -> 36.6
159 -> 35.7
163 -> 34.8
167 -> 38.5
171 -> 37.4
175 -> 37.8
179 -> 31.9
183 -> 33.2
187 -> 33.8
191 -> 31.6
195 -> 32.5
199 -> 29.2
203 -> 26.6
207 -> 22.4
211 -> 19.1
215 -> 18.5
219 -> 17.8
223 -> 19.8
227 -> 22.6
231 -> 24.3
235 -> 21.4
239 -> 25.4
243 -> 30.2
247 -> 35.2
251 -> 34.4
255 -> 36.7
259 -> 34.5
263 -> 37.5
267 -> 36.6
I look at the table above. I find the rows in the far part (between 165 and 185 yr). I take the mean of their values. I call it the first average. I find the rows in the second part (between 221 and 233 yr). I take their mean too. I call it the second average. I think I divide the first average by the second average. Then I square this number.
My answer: 2.6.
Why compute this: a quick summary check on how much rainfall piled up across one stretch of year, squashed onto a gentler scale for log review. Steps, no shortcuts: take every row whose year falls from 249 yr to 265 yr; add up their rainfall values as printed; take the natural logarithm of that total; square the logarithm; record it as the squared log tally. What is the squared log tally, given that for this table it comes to 24.6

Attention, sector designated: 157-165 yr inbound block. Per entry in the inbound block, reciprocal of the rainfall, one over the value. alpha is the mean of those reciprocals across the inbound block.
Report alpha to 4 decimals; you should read 0.0284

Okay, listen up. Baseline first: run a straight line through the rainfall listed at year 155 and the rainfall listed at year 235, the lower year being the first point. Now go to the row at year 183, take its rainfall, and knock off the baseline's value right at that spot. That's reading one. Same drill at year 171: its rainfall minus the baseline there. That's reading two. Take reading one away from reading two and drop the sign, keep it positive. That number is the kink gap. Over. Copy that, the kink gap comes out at 1.9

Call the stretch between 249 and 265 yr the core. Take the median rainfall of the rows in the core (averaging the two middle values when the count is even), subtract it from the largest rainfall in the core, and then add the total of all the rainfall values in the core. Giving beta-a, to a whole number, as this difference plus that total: 145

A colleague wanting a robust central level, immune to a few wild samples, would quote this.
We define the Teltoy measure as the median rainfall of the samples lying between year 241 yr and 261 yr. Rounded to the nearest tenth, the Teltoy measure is 34.5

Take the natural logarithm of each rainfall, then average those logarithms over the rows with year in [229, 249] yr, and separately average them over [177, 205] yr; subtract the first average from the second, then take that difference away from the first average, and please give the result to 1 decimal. 3.1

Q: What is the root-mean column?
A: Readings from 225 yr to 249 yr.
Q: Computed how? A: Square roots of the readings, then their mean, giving 5.1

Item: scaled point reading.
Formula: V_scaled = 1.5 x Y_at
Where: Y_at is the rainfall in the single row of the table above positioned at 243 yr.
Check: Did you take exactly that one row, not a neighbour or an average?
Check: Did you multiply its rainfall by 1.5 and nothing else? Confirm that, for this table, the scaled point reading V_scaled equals 45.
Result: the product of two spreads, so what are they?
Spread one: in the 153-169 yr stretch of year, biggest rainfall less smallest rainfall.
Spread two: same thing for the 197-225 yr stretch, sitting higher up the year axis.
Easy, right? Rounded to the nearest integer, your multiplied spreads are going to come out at 42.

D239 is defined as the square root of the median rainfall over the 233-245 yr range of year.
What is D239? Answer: 5.0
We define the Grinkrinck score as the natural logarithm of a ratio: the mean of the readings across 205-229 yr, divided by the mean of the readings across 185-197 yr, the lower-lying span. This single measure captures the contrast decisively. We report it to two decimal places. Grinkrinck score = -0.49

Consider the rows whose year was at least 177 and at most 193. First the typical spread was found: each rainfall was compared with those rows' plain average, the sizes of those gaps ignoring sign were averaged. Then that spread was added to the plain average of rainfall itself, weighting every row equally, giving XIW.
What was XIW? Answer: 33.5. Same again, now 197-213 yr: 27.9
